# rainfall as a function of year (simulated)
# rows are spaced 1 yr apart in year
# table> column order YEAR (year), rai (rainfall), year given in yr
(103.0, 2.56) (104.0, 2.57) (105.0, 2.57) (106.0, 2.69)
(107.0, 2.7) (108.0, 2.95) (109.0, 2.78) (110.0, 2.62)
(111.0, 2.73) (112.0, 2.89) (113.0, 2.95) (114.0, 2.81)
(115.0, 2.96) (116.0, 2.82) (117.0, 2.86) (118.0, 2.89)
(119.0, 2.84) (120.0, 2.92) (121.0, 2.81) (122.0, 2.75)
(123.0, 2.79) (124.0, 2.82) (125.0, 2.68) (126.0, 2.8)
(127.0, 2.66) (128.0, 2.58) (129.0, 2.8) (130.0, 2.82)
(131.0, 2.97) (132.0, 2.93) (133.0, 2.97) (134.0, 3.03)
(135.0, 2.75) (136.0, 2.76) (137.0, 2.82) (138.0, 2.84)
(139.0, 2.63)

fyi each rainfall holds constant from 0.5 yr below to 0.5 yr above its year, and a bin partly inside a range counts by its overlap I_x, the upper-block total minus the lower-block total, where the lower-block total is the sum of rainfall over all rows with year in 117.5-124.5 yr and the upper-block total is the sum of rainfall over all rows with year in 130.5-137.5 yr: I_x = 0.4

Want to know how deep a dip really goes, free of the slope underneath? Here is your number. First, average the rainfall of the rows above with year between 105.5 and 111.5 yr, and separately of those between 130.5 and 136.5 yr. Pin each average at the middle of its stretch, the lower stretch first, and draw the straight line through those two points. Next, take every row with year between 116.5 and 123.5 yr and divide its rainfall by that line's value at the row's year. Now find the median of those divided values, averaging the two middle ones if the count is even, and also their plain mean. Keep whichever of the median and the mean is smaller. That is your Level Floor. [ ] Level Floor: 1.01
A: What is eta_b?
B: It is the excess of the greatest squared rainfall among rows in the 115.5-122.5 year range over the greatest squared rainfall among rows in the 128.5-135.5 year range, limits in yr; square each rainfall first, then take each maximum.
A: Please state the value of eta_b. -0.7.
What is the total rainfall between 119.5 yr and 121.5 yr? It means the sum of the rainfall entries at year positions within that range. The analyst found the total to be 5.73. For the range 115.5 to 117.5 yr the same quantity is 5.68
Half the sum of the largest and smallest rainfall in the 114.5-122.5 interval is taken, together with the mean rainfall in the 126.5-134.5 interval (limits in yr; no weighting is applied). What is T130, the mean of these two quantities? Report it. 2.85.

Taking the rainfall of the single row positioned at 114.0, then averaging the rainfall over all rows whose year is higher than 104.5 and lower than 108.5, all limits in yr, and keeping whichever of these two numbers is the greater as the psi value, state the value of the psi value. 2.81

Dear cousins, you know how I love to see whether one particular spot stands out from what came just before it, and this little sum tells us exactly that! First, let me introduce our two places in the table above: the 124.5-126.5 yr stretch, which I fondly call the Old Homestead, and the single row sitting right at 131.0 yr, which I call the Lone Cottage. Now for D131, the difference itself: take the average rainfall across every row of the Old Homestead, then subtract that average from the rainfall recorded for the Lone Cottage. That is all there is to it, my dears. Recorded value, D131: 0.23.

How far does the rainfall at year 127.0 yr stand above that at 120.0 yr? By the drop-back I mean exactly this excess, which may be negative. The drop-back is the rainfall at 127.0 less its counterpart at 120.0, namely -0.26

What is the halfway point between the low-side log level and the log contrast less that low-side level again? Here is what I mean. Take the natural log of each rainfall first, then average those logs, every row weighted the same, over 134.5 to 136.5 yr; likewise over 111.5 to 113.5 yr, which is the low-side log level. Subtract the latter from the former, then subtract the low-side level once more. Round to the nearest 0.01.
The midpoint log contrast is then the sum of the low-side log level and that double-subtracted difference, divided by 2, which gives -0.03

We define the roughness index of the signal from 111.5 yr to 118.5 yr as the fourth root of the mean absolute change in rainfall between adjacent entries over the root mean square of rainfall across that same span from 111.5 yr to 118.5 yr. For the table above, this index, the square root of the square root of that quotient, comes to 0.424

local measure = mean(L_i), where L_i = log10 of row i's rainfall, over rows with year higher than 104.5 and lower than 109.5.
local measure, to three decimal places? 0.437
